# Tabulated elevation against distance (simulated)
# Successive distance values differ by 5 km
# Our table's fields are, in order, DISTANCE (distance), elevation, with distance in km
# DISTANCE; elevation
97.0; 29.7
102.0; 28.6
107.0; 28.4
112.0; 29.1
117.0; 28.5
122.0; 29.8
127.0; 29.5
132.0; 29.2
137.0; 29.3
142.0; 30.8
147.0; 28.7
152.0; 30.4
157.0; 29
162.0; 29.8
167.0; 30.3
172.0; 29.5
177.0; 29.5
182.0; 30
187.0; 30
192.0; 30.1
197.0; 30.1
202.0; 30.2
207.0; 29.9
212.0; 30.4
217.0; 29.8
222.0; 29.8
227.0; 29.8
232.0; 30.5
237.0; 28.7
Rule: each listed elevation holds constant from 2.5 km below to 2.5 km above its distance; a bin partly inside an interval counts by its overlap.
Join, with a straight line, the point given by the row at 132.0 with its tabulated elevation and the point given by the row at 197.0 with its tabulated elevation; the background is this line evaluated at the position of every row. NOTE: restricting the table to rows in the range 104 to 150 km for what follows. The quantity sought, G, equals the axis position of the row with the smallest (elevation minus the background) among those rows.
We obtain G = 147.0 km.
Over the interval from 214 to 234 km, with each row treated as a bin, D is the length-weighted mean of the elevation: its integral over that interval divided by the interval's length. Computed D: 30.0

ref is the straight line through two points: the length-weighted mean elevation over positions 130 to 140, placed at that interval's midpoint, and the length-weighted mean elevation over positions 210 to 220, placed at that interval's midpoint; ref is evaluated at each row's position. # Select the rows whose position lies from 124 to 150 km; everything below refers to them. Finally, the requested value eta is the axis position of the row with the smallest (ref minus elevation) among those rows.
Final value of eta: 142.0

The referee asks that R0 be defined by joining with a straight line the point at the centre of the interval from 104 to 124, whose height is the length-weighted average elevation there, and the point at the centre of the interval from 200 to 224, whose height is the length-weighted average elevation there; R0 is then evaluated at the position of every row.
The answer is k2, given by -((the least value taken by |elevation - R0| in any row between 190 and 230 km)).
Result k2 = -0.06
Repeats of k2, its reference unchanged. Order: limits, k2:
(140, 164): -0.34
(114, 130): -0.43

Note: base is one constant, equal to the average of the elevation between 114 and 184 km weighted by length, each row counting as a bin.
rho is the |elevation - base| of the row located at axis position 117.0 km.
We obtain 1.09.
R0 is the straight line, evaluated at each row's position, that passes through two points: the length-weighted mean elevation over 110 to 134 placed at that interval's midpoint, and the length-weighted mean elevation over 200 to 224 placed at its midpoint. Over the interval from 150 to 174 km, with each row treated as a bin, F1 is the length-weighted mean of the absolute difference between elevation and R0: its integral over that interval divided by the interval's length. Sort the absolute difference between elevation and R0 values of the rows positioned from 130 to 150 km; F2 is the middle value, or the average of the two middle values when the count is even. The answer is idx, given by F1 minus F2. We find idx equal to 0.07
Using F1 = 0.50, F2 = 0.43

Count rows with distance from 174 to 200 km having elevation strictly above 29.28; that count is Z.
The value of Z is 5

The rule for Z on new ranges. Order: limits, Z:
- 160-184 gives 5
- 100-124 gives 1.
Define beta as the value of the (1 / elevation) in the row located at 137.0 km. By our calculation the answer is 0.0341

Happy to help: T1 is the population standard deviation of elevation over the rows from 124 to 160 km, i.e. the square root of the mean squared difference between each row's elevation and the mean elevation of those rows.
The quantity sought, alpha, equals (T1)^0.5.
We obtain 0.84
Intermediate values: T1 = 0.71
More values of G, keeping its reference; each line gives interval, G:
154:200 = 157.0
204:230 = 227.0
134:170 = 147.0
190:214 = 207.0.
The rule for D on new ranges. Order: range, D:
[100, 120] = 28.7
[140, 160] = 29.7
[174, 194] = 29.9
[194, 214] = 30.1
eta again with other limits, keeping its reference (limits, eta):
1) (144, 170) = 152.0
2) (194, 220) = 212.0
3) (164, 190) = 167.0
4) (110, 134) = 122.0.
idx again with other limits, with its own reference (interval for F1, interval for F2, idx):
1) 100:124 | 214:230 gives 0.17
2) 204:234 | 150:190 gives 0.05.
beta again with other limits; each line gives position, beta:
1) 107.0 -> 0.0352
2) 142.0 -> 0.0325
